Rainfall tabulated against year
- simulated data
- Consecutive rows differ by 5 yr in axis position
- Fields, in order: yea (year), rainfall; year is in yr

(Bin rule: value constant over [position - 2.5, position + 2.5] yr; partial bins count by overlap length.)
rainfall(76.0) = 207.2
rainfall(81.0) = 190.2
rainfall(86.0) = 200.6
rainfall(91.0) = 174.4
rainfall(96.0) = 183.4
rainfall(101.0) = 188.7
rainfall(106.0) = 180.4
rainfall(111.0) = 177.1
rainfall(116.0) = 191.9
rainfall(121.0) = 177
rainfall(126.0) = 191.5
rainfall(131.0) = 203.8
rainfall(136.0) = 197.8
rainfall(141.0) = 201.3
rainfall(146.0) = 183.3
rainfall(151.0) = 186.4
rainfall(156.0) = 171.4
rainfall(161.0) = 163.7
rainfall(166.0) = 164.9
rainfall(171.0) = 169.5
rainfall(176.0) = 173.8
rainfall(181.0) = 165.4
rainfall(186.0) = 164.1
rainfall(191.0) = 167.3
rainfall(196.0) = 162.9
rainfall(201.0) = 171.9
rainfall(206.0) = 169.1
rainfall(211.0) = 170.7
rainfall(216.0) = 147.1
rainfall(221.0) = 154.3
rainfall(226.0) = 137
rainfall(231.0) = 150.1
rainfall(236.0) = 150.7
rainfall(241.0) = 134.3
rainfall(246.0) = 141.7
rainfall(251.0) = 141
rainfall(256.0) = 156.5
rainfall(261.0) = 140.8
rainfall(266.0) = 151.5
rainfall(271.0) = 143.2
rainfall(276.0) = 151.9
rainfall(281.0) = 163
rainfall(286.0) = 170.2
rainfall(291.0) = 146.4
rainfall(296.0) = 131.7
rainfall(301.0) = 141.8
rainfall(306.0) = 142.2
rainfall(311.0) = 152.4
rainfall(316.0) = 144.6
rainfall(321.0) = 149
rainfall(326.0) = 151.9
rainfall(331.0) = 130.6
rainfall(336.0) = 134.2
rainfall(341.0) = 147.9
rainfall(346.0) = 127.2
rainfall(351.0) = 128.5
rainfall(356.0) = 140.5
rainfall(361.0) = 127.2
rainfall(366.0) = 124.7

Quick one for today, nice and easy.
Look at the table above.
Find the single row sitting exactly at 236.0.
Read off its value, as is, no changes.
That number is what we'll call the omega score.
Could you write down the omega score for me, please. 150.7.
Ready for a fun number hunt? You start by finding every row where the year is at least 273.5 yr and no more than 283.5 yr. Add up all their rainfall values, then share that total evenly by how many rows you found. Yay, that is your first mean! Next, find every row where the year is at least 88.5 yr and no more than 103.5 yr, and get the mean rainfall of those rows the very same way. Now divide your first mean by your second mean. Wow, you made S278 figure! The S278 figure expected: 0.86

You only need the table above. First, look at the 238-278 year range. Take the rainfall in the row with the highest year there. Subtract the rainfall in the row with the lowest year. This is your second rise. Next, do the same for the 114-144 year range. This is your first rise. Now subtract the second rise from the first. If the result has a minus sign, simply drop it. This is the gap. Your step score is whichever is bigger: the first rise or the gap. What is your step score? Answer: 9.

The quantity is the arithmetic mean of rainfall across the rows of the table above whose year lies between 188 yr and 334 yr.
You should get 151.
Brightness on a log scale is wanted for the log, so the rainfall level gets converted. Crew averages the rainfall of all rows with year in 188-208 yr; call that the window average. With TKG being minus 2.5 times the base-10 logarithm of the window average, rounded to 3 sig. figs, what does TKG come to -5.56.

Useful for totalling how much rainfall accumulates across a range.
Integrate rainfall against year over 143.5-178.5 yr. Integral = 6065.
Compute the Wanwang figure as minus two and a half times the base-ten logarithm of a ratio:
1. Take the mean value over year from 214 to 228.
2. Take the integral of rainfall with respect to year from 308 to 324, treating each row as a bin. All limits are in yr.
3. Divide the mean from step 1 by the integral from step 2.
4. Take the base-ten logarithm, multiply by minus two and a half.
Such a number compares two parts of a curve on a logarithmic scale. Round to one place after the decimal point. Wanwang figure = 3.0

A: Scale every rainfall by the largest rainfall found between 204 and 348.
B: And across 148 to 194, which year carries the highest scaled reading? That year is 151.0 yr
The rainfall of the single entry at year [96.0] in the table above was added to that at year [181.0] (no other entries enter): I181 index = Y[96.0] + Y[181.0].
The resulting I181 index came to 349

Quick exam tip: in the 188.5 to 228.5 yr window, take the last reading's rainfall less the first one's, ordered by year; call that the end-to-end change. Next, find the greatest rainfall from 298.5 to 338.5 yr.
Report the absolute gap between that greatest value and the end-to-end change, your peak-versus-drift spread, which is 183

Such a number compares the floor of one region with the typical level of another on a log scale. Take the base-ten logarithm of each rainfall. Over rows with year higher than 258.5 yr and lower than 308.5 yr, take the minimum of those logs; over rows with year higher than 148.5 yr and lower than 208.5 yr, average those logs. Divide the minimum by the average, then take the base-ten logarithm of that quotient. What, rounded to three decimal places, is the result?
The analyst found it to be -0.022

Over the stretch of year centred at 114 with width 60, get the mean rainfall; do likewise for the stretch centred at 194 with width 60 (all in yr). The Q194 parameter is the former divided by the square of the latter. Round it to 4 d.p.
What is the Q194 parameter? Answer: 0.0069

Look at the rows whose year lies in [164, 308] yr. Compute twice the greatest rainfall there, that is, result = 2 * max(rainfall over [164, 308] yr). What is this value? 348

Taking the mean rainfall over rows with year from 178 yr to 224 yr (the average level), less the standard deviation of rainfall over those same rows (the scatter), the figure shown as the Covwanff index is 156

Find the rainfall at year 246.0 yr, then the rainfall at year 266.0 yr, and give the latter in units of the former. 1.07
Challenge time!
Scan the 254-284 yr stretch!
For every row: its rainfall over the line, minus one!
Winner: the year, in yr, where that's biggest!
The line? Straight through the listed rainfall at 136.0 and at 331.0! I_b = 281.0 yr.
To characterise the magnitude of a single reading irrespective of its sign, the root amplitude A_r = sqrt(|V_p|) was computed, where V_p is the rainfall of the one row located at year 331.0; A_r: 11.4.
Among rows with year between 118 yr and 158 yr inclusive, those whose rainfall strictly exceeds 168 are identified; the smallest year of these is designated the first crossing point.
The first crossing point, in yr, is 121.0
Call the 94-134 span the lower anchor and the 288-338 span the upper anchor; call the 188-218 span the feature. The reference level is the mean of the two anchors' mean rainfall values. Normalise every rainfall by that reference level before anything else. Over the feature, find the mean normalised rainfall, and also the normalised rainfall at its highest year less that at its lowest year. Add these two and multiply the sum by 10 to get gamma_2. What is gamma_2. 8.8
